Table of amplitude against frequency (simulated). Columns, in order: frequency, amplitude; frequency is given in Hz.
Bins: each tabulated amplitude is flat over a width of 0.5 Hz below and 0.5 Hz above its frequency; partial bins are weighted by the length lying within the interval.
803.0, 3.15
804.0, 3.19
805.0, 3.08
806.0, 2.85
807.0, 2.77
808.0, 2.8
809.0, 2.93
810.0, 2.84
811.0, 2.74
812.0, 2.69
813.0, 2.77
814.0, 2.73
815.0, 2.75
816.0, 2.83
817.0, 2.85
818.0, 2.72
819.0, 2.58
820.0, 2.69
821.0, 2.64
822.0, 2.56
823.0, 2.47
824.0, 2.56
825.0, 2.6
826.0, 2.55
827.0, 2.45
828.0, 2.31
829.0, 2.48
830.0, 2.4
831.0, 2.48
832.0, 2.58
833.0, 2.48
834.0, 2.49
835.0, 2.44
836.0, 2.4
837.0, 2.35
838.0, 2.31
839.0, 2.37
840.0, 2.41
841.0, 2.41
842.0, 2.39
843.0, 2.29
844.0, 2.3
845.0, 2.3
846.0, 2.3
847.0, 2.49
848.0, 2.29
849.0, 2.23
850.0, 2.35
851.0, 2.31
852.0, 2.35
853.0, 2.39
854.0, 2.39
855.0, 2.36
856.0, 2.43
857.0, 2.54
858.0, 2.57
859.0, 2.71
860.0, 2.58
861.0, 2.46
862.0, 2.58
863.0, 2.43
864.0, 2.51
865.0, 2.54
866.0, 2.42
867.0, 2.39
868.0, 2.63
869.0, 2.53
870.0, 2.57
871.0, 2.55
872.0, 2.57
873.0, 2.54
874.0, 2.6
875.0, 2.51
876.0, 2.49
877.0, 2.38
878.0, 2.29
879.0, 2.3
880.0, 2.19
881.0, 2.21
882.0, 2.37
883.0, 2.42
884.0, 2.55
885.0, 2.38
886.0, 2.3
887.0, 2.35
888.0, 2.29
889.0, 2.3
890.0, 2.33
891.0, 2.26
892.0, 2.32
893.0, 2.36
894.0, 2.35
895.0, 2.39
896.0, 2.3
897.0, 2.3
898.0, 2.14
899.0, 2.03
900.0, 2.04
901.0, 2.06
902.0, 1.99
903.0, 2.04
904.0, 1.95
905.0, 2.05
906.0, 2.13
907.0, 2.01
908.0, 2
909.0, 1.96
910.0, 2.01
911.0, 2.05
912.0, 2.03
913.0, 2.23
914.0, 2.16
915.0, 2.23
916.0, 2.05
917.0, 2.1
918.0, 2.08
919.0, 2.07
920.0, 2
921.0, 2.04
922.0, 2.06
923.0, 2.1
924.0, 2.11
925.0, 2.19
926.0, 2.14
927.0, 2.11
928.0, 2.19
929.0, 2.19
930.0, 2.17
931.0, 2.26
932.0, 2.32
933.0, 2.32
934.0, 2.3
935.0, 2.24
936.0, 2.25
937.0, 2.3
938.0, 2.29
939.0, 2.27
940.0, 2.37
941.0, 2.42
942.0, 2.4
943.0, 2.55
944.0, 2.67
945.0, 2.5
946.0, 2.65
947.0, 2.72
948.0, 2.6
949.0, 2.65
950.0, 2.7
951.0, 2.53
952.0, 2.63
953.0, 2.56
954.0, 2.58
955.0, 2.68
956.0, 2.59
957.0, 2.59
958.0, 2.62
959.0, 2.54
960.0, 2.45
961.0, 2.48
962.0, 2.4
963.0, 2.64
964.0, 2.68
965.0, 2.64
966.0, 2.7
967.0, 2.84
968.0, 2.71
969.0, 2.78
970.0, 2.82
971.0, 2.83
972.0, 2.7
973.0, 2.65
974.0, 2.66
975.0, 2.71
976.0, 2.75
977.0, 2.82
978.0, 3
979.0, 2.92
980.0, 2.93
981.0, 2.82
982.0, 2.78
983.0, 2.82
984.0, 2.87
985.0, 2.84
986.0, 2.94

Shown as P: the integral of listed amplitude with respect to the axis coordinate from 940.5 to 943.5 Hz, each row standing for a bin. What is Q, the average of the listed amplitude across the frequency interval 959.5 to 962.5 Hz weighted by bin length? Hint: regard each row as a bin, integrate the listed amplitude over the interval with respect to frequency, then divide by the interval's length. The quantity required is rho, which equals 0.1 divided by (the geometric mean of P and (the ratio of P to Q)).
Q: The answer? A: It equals 0.0212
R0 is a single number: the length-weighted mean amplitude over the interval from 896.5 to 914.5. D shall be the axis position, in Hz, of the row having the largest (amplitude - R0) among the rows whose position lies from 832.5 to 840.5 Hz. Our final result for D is 834.0 Hz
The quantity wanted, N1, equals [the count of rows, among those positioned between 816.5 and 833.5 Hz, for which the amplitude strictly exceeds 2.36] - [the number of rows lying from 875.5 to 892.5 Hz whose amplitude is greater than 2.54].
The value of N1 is 15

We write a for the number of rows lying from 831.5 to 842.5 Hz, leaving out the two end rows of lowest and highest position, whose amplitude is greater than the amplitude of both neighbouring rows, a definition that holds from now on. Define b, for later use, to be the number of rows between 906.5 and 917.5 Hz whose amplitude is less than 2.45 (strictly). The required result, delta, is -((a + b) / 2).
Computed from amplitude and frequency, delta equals -6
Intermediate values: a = 1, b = 11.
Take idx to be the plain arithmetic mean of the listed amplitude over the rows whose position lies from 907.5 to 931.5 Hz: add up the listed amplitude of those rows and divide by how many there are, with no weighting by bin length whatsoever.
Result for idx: 2.11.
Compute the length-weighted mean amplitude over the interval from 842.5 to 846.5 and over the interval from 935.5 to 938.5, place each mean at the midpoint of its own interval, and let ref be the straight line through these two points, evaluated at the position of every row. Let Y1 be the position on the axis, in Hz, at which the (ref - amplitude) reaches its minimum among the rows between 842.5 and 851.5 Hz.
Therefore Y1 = 847.0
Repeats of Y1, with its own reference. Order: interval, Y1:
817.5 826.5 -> 818.0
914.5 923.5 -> 915.0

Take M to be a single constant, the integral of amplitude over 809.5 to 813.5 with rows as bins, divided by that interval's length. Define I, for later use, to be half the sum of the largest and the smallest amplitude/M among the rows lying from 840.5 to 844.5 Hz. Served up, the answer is 0.85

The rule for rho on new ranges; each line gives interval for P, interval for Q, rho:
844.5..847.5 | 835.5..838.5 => 0.0216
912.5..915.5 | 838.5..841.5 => 0.0234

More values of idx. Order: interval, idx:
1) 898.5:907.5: 2.03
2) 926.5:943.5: 2.29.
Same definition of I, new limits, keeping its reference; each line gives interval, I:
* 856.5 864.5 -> 0.93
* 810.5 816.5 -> 1.00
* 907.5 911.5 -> 0.73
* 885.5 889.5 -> 0.84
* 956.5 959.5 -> 0.93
